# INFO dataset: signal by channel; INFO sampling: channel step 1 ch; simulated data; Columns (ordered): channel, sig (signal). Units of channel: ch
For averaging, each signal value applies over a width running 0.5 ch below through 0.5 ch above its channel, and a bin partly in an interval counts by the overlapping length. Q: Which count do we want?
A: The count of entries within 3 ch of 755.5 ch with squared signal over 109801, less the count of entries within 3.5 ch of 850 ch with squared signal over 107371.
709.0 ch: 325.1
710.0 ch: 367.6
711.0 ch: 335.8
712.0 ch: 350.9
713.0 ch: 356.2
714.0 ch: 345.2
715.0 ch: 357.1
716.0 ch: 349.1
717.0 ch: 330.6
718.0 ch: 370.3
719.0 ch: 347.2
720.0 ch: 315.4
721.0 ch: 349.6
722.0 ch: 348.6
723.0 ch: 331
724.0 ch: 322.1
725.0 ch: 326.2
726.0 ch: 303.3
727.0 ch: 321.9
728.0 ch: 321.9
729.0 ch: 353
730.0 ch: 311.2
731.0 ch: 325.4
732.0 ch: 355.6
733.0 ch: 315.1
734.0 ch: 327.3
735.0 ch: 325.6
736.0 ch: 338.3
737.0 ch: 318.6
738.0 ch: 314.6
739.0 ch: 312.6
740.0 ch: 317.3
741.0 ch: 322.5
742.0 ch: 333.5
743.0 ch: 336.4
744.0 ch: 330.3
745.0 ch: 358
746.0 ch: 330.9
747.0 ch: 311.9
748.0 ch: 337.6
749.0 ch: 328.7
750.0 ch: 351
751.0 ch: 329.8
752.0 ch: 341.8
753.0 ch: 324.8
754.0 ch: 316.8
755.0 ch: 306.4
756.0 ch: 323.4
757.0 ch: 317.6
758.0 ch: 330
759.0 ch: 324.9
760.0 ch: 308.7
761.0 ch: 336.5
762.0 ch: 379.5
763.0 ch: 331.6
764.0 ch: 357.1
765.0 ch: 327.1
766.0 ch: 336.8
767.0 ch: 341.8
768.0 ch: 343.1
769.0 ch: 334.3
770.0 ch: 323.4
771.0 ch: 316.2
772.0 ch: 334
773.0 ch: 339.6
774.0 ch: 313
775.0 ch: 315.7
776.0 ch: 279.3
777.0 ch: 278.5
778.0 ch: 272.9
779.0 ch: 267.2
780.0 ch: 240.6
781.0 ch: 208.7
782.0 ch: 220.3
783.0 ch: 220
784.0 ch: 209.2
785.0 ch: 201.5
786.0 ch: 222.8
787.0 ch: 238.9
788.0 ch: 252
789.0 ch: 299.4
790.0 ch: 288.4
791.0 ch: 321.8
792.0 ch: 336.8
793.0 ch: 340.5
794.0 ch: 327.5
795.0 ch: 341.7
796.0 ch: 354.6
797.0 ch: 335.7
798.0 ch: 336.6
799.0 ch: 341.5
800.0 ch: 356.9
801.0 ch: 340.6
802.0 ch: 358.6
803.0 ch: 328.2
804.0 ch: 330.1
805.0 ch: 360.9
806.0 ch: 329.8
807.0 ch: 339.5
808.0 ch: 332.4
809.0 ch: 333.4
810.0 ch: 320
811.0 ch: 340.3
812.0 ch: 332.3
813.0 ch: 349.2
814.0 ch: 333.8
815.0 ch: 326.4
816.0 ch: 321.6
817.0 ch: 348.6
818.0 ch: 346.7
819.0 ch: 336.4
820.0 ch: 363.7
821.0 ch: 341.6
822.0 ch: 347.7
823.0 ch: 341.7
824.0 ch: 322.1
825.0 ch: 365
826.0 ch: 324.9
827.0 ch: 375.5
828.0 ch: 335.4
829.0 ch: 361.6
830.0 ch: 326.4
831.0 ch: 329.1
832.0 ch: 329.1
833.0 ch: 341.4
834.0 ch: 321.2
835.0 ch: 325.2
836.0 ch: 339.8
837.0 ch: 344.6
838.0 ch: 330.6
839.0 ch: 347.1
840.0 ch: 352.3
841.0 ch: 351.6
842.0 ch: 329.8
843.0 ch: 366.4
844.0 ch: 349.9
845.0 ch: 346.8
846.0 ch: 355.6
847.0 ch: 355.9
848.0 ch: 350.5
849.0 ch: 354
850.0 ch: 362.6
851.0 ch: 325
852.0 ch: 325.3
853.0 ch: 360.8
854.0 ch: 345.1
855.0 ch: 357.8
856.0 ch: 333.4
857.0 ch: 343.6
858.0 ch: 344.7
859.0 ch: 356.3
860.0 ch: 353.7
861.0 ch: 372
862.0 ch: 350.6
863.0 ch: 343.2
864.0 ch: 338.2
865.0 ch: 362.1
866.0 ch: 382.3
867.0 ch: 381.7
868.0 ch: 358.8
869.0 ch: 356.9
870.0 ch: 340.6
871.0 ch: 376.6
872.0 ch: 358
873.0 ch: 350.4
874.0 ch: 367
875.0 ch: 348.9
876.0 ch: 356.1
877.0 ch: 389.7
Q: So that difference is -5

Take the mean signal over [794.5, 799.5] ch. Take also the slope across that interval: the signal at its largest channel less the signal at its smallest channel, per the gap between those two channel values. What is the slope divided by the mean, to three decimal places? 0.000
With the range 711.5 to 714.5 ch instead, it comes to -0.008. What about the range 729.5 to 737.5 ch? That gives 0.003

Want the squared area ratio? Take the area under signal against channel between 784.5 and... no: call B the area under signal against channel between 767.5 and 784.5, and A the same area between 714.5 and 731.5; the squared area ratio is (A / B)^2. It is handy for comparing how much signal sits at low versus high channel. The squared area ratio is 1.39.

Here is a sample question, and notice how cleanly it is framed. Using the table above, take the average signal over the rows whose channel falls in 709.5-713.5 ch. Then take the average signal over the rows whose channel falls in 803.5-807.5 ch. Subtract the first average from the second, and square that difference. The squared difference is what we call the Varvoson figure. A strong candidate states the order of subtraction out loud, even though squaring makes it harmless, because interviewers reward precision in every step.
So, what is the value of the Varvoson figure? 158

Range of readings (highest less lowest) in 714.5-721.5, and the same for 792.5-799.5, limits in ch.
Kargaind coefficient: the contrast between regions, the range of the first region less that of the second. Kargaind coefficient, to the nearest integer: 28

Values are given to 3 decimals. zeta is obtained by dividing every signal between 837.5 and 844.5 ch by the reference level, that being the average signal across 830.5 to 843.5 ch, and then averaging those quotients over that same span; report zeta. 1.023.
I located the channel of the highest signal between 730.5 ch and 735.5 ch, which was 732.0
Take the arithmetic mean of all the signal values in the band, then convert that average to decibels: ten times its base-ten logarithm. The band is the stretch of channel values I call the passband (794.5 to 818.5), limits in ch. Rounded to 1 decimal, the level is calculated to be 25.3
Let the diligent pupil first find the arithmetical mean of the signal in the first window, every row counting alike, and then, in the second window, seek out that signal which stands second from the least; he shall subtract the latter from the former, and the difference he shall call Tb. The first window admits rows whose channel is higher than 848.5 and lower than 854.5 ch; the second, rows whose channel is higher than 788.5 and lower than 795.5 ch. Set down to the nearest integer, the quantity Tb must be 46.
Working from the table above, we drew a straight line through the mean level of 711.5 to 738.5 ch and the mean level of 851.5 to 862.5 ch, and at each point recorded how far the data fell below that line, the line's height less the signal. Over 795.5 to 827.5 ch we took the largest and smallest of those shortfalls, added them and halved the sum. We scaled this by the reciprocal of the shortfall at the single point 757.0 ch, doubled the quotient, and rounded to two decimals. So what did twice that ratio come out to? -0.26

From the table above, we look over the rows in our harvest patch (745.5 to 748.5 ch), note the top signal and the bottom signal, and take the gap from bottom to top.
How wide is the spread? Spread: 26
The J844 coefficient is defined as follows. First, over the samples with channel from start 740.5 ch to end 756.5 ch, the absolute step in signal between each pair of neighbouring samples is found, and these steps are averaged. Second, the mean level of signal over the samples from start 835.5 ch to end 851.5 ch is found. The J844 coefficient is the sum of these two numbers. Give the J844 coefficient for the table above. 363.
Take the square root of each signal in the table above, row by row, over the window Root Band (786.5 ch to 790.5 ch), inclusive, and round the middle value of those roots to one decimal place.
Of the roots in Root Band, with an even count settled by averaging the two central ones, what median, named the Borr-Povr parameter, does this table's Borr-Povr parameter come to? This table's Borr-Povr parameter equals 16.4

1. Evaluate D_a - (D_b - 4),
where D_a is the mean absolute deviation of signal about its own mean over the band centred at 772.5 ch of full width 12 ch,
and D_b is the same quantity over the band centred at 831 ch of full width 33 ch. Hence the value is 12.0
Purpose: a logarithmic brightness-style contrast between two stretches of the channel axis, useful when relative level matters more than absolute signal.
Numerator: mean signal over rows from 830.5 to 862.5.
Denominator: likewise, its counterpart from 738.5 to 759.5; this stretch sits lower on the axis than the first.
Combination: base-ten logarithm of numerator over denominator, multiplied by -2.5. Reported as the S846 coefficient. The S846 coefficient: -0.056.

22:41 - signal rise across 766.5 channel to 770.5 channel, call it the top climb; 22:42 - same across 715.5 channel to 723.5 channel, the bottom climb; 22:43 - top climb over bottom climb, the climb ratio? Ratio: 1.0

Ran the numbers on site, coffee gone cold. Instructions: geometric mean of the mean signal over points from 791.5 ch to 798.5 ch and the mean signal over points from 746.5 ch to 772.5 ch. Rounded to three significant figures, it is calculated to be 335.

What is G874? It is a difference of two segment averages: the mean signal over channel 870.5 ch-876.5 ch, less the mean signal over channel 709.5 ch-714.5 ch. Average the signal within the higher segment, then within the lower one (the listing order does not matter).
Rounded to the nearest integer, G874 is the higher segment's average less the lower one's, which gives 8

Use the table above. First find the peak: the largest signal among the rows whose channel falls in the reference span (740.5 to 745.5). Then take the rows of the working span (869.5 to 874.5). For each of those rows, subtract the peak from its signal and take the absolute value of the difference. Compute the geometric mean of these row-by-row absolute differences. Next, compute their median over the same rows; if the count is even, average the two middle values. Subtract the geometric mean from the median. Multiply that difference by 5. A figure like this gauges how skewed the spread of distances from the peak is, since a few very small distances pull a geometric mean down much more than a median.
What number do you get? 45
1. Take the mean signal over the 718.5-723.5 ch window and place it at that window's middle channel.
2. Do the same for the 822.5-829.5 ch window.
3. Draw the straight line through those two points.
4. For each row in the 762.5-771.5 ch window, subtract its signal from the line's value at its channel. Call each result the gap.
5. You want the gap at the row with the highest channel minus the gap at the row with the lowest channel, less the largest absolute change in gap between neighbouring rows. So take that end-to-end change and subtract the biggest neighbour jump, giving -14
